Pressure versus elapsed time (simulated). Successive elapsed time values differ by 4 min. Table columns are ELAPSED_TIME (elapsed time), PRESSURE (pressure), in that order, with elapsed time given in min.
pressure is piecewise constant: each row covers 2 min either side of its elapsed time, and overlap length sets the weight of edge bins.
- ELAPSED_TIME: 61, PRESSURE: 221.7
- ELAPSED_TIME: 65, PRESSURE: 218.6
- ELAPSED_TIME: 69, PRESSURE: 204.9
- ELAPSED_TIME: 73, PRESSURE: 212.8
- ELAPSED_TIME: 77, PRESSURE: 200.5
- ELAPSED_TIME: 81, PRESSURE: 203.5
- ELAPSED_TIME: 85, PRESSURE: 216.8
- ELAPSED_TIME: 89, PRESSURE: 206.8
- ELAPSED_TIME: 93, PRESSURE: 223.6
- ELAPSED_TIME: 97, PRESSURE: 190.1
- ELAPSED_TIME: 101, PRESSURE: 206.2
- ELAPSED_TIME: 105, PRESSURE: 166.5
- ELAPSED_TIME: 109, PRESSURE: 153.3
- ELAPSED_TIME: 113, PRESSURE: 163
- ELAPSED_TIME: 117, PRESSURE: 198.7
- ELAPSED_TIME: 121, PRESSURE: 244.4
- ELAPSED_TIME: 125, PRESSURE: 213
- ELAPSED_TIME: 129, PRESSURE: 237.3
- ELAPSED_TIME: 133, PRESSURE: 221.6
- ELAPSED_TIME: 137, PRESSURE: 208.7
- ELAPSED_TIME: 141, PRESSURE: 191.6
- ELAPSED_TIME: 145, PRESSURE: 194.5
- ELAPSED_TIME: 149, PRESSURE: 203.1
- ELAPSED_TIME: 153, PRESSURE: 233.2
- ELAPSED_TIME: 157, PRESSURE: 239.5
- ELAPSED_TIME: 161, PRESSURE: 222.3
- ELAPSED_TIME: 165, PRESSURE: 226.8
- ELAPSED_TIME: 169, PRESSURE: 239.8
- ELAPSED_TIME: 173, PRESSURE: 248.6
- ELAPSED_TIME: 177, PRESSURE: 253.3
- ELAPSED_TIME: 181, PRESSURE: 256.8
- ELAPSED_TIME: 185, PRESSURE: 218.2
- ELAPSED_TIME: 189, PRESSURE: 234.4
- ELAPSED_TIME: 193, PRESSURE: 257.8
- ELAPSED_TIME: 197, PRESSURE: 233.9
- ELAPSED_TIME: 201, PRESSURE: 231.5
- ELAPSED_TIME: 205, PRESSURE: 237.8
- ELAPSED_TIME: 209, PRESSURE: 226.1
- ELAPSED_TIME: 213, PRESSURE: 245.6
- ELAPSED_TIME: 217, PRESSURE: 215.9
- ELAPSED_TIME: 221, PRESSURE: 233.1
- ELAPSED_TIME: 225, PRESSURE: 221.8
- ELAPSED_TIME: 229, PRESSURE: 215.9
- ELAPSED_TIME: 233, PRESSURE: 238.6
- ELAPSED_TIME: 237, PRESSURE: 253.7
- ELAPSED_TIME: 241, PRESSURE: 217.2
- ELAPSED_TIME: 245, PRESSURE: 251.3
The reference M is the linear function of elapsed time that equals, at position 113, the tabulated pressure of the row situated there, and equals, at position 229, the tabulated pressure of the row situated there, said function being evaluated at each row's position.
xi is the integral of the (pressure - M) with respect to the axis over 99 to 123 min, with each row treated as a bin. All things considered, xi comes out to 638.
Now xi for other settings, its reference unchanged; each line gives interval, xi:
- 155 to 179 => 1218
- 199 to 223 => 575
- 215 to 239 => 356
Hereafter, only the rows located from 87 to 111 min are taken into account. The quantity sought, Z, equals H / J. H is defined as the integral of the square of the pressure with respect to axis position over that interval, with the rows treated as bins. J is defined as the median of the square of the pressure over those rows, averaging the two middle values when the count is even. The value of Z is 22.6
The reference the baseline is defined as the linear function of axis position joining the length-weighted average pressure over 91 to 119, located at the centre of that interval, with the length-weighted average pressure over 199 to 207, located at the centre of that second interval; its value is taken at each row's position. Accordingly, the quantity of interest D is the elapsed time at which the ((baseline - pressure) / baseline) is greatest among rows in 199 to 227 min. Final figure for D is 217 min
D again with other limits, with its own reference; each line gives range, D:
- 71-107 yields 105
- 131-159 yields 141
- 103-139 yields 109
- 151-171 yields 161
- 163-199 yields 185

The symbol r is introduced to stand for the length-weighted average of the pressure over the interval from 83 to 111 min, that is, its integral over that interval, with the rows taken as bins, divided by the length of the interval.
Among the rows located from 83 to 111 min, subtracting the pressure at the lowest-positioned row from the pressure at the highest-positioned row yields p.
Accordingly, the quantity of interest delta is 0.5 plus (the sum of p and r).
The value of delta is 132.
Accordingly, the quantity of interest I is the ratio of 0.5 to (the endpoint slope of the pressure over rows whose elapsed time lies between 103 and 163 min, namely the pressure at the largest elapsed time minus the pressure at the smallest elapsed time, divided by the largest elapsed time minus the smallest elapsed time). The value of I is 0.5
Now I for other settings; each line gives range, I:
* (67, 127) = 3.5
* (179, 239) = -9.0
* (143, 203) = 0.8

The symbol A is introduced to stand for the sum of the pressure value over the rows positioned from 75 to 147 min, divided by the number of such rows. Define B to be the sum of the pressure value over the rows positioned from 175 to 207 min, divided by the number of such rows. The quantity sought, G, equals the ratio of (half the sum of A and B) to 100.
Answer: 2.21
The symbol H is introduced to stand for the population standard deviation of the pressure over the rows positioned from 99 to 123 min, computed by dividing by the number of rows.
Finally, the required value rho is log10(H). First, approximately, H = 31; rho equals 1.50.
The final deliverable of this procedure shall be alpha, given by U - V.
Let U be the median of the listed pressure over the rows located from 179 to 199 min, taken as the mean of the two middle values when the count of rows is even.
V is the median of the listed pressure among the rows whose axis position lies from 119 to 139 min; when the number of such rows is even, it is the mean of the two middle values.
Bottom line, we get 13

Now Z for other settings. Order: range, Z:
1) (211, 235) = 24.3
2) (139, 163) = 24.4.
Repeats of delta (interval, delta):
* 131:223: 241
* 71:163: 217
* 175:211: 212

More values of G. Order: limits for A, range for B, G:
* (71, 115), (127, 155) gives 2.04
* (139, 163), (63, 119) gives 2.06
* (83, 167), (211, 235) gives 2.18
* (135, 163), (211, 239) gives 2.23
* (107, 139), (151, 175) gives 2.20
